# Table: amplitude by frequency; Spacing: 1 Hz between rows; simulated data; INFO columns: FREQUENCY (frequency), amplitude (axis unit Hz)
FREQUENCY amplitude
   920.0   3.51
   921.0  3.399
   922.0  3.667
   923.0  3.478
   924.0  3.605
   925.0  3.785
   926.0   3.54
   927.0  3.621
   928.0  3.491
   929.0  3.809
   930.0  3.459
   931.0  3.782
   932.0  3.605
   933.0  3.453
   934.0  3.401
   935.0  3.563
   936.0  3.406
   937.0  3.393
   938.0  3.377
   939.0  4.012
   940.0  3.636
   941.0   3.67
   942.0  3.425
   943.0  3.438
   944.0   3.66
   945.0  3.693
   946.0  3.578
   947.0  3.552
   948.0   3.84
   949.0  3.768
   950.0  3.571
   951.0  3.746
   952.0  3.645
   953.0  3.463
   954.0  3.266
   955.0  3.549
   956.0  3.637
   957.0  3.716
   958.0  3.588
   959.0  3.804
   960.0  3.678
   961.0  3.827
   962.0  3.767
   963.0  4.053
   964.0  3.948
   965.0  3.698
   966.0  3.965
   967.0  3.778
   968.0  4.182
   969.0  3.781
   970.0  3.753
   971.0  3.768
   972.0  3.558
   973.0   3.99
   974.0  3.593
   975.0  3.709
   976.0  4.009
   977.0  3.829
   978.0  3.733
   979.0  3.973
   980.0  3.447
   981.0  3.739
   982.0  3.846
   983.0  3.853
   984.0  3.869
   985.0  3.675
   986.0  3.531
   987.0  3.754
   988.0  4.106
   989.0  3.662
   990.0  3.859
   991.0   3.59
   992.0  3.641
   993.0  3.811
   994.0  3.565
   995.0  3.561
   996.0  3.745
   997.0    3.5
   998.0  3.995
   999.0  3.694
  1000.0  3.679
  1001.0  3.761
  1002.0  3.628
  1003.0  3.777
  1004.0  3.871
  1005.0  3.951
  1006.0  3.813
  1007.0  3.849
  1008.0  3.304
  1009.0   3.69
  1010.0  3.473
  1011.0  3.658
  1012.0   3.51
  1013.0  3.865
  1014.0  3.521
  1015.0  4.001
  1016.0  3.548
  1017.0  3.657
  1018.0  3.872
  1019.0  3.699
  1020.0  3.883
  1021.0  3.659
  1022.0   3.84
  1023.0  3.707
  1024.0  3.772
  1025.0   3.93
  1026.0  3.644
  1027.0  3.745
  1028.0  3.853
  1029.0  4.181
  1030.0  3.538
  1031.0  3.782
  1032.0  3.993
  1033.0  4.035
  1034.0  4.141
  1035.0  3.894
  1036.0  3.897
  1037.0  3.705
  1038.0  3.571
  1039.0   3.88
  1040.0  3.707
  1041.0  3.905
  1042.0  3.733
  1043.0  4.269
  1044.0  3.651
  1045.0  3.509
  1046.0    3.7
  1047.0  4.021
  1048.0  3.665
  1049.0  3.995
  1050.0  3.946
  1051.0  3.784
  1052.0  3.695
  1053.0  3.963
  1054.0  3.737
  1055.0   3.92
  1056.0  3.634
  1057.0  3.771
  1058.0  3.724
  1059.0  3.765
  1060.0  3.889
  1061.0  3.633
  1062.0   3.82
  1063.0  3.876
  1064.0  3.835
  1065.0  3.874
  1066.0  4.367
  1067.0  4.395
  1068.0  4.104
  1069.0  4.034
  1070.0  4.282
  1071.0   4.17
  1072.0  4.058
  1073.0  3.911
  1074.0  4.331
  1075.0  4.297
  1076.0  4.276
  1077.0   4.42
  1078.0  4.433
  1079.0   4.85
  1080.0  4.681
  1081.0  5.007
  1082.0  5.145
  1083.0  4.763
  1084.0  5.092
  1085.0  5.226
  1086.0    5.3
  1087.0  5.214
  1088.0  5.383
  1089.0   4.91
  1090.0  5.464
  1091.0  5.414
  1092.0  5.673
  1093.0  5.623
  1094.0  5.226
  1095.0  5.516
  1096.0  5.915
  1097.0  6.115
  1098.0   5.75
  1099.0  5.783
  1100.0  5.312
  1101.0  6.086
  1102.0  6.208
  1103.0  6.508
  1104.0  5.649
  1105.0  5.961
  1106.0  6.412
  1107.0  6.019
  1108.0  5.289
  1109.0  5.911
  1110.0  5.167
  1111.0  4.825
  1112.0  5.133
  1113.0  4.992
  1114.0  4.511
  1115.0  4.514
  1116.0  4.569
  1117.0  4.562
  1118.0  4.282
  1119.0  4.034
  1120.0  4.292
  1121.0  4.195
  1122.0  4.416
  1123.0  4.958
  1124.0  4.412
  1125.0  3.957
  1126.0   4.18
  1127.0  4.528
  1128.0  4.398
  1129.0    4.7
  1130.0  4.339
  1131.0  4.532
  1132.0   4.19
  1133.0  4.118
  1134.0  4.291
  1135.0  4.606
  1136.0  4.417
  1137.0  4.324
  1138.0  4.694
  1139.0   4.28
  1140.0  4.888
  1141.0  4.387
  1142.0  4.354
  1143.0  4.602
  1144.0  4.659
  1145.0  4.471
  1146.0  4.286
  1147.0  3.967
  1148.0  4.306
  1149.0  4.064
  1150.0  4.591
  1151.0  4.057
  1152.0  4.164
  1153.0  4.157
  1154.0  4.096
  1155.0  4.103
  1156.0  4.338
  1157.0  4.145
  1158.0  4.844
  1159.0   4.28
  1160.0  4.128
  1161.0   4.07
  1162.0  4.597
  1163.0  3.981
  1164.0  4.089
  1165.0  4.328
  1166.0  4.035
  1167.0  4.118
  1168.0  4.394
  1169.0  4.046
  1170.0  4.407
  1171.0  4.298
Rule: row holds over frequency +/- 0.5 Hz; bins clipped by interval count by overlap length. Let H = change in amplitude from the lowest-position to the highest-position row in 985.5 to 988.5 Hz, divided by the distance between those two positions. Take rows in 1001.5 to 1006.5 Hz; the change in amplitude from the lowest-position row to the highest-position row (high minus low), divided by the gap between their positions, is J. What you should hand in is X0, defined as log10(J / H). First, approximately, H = 0.29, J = 0.05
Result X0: -0.8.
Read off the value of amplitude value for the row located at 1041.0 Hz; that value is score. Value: 3.905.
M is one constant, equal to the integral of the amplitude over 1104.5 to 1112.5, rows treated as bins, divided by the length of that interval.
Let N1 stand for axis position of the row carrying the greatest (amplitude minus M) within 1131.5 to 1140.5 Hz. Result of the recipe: 1140.0 Hz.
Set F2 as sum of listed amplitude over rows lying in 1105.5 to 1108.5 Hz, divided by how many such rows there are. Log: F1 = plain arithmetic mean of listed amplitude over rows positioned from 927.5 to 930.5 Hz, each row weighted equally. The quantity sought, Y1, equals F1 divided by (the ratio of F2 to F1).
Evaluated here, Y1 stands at 2.2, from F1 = 3.6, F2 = 5.9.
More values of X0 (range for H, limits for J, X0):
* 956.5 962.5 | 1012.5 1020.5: -0.6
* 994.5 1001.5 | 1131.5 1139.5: -0.4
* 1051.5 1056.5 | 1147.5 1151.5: 0.7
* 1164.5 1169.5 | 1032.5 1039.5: -0.4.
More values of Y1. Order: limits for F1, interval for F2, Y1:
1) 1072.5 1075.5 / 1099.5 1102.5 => 3.0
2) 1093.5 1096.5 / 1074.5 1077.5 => 7.1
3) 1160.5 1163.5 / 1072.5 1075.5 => 4.3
